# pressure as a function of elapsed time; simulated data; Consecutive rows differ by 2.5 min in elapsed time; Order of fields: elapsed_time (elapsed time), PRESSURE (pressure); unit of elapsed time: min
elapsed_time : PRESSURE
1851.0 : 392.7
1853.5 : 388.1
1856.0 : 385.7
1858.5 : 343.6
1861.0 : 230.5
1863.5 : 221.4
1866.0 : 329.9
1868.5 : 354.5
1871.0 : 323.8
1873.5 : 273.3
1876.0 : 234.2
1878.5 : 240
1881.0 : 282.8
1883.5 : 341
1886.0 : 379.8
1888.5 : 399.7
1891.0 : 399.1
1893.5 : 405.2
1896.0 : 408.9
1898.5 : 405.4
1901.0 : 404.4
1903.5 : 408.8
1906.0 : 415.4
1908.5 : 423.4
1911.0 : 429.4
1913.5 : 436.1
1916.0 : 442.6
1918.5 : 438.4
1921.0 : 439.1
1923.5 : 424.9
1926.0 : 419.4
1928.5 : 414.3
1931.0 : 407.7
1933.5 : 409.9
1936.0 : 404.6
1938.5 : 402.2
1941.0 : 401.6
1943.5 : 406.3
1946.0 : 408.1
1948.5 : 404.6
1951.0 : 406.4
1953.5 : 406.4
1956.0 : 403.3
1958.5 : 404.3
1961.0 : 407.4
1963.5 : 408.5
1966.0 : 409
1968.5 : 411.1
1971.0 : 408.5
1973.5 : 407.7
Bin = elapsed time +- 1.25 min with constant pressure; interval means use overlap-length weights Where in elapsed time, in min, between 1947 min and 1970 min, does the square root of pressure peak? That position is 1968.5 min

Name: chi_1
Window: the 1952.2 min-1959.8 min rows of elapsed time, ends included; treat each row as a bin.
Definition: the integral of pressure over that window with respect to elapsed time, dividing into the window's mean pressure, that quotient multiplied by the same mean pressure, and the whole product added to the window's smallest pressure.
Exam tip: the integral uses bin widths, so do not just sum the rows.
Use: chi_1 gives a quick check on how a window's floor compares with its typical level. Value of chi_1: 457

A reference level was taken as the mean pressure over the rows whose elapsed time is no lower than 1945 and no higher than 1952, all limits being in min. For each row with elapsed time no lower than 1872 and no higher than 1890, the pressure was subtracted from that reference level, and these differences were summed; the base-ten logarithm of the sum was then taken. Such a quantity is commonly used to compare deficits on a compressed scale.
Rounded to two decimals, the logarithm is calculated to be 2.84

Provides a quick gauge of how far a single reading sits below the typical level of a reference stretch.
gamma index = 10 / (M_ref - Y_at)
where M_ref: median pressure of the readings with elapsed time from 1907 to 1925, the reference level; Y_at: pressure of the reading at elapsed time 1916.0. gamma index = -1.54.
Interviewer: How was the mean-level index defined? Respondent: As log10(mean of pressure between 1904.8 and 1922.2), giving 2.64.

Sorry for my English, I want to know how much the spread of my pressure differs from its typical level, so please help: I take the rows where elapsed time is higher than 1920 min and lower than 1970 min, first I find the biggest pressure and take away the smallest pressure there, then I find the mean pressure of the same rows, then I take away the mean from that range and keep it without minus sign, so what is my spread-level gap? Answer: 372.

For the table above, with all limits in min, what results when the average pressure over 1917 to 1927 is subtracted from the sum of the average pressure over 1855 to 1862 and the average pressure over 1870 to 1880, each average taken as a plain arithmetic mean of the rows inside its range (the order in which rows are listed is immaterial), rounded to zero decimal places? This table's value 157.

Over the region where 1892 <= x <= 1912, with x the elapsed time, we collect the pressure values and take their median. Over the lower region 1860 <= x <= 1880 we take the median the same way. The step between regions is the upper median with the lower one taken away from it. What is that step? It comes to 152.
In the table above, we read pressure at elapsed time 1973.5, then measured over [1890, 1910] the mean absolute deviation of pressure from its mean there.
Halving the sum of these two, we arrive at 207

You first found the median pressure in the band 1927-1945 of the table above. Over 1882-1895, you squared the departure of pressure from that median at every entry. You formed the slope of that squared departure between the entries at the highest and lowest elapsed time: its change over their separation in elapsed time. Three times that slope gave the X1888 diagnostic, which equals -1279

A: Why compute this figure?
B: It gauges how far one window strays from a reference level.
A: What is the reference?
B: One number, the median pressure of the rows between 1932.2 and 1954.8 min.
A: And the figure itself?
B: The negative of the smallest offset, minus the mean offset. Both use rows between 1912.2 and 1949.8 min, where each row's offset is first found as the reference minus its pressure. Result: 47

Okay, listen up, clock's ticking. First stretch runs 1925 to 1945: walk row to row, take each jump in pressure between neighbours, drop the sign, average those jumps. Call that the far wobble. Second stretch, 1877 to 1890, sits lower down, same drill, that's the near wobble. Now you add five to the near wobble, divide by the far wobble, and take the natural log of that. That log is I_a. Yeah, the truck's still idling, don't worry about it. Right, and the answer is 2.5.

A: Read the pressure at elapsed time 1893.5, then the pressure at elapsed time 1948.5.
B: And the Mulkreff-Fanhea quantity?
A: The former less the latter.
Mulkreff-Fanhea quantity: 1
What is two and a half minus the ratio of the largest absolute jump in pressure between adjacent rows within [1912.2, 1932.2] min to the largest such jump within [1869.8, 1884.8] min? 2.26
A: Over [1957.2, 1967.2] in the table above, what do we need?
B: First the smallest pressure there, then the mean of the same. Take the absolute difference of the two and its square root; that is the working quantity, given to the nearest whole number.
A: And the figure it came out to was 2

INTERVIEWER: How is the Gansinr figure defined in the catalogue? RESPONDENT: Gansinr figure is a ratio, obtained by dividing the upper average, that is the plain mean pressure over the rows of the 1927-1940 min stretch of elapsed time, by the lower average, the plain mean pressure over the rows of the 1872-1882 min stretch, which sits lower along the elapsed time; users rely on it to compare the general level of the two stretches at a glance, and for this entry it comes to 1.58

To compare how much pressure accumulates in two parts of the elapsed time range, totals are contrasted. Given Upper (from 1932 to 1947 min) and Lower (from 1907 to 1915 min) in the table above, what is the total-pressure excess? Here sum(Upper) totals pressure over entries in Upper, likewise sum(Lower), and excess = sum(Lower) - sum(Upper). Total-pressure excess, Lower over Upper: -1144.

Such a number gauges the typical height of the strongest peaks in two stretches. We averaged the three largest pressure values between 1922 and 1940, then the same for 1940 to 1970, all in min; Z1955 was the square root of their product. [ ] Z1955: 415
